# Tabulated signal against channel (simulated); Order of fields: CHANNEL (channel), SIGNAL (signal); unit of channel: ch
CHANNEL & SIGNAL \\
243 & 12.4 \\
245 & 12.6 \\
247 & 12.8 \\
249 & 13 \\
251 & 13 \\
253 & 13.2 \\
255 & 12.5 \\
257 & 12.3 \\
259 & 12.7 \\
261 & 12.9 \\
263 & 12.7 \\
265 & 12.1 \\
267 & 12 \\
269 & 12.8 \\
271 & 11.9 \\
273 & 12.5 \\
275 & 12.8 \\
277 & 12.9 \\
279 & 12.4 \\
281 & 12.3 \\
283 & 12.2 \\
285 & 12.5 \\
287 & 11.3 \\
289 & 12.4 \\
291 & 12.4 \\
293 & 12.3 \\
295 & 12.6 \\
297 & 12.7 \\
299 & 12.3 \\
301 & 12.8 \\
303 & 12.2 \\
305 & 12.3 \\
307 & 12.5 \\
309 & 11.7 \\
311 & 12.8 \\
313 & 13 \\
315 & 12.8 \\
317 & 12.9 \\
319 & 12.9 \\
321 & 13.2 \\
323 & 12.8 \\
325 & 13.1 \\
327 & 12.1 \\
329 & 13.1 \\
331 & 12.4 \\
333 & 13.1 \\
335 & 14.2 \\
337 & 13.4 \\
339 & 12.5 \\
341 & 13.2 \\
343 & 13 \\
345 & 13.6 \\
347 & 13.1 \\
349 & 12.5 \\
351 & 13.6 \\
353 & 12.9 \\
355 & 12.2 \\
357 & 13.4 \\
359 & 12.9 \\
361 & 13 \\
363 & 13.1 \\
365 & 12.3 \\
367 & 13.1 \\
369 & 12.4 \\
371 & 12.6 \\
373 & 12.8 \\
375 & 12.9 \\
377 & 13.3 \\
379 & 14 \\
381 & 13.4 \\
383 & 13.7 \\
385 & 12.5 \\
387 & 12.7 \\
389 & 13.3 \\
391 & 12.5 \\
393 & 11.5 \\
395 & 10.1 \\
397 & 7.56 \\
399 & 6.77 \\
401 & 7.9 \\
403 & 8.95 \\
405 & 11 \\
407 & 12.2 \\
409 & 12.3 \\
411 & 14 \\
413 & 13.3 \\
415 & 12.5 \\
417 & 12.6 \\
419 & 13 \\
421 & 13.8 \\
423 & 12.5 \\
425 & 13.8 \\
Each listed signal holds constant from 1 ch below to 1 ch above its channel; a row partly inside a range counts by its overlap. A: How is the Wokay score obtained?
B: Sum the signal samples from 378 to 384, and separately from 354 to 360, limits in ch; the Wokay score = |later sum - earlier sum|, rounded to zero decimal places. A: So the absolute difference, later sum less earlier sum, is 3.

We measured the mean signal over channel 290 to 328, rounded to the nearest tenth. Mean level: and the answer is 12.6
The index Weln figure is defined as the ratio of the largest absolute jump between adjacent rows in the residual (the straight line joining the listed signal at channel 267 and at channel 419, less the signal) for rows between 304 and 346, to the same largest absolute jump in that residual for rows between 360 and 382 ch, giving 1.3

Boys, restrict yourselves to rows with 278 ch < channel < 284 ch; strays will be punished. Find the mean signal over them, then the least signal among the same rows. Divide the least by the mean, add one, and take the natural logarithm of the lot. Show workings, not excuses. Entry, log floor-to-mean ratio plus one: 0.689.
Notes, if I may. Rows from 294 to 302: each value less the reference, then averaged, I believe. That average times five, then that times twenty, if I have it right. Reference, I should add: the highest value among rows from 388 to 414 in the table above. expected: -140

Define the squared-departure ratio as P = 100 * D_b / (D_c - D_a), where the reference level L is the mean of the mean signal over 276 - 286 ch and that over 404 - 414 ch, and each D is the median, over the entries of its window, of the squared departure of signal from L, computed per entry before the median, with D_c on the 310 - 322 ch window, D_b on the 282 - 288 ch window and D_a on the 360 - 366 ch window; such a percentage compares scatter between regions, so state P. -109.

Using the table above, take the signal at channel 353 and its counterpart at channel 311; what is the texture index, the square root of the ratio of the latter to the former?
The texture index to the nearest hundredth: 1.00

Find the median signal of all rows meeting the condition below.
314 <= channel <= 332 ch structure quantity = 12.9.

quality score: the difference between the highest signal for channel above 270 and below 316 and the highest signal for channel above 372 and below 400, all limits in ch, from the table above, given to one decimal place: -1.0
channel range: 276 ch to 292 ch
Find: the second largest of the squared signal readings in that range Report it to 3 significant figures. 156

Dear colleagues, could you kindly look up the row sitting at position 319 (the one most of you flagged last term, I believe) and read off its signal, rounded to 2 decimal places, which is 12.90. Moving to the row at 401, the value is 7.90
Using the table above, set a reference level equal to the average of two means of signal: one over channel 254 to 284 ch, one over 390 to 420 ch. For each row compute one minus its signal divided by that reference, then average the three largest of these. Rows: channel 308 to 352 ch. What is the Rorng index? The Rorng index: -0.02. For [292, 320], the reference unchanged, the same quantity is -0.02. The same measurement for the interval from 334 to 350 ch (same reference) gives -0.08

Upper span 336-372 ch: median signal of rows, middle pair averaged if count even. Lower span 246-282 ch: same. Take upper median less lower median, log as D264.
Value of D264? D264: 0.30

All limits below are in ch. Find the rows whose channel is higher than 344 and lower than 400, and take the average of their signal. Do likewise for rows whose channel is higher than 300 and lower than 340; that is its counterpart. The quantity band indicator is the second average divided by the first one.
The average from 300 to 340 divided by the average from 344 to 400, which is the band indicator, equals 1.03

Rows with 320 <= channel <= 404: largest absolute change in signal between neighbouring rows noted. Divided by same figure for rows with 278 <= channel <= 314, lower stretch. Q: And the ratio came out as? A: 2.1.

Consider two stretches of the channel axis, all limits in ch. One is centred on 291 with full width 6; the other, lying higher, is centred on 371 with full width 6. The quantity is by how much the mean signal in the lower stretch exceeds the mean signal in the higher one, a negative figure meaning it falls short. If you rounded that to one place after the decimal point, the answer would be -0.2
